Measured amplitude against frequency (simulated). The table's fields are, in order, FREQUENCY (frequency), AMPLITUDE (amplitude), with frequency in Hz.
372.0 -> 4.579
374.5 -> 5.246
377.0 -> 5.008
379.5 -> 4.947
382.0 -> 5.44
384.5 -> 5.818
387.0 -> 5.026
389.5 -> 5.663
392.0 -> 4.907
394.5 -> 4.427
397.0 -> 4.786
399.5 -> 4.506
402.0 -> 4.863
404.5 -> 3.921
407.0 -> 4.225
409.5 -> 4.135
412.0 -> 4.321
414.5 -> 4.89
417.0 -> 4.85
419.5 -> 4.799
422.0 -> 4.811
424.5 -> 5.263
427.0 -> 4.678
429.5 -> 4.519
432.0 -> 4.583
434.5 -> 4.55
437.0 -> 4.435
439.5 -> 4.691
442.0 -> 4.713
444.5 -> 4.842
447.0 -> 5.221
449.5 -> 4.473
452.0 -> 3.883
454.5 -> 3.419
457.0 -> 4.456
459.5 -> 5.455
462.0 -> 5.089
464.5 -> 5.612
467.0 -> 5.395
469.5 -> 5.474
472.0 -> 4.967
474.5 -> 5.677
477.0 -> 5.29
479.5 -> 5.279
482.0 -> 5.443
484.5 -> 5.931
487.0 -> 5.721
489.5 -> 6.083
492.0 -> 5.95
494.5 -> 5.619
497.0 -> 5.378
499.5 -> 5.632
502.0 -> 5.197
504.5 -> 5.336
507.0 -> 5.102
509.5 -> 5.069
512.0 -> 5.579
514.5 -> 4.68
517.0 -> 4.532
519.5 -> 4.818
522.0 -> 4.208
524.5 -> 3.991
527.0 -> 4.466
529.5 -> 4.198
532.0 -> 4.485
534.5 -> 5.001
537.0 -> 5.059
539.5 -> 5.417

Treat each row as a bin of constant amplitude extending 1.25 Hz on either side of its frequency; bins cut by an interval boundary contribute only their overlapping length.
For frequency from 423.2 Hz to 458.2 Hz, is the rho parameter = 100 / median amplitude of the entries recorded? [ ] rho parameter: 21.9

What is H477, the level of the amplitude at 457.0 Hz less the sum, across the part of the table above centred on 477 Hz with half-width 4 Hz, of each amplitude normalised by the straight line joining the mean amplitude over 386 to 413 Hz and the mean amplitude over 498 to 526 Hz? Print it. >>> 1.1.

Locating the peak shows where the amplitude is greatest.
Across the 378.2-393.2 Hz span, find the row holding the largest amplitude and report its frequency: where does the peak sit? 384.5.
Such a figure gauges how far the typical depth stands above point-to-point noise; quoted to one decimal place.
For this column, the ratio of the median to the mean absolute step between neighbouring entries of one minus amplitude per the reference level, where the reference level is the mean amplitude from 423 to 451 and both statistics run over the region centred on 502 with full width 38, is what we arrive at -2.2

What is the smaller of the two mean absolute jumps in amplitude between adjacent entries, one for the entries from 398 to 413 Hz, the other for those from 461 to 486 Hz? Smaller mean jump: 0.34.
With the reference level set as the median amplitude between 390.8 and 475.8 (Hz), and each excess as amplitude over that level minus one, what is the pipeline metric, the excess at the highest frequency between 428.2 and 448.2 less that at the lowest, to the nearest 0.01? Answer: 0.15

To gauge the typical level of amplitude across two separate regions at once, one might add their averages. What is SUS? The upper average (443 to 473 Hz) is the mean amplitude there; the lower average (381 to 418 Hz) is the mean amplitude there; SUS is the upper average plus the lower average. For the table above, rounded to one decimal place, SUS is 9.6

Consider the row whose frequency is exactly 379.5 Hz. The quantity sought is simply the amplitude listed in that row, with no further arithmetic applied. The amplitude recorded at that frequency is 4.947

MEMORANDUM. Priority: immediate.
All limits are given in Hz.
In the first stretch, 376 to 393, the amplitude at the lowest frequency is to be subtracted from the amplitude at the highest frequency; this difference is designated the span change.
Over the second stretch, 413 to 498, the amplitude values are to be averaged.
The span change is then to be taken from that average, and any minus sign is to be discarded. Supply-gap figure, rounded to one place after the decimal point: 5.1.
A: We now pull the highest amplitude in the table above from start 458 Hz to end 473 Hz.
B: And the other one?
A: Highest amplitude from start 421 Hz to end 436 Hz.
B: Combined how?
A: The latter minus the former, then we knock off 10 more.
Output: -10.3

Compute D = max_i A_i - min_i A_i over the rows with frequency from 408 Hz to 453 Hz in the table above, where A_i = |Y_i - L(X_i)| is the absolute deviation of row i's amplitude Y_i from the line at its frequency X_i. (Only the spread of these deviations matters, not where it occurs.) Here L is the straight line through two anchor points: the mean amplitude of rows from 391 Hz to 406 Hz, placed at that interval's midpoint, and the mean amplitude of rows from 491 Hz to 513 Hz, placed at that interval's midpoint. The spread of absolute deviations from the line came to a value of 1.1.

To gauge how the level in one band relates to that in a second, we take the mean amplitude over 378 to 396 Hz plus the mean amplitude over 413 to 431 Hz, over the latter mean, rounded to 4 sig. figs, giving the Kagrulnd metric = 2.072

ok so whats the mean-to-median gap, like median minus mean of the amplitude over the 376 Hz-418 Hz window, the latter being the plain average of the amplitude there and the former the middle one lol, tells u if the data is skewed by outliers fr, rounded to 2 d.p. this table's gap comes 0.06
